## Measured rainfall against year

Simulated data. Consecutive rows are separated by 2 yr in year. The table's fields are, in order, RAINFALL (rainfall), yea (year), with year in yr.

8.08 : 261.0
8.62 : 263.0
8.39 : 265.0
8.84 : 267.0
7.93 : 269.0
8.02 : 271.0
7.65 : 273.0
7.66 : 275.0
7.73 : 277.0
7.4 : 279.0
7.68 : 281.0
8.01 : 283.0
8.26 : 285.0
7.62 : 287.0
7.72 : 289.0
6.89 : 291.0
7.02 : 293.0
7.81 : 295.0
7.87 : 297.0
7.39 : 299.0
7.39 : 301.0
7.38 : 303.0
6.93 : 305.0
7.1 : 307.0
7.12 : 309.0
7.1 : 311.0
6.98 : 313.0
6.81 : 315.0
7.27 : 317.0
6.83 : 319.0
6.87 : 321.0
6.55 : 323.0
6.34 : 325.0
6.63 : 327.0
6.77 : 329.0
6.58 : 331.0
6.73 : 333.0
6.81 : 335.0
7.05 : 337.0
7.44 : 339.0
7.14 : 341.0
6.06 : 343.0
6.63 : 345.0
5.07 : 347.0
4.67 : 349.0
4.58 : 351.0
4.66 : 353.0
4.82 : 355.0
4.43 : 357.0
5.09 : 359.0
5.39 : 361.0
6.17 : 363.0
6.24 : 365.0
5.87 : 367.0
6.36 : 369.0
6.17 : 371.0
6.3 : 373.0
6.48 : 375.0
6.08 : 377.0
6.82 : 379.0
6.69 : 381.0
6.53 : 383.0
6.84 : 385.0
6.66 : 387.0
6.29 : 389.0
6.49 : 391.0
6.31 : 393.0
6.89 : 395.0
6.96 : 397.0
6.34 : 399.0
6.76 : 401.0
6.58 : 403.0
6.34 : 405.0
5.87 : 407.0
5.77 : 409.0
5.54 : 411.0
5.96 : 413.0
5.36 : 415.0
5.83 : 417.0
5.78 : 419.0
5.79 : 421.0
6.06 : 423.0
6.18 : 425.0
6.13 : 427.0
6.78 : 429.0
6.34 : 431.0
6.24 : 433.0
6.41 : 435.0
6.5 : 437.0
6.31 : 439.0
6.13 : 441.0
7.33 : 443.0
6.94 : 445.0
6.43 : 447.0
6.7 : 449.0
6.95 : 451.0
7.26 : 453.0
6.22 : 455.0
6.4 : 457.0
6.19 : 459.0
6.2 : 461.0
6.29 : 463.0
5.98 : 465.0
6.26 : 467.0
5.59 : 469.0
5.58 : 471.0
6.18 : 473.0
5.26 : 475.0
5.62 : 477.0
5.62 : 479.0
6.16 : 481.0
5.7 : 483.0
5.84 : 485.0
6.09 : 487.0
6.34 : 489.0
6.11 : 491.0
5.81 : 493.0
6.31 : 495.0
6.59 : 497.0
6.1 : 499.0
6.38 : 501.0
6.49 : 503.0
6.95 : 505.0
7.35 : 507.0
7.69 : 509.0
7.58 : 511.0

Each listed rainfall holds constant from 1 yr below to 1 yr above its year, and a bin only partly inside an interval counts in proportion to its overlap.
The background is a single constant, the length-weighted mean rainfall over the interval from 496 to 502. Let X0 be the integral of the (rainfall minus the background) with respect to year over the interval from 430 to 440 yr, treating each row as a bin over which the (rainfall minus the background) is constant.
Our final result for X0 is 0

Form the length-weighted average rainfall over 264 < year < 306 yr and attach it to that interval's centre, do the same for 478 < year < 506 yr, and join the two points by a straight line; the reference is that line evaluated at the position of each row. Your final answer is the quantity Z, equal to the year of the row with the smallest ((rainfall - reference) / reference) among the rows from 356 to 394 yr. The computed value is 357.0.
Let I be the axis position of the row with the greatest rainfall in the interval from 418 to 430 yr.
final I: 429.0 yr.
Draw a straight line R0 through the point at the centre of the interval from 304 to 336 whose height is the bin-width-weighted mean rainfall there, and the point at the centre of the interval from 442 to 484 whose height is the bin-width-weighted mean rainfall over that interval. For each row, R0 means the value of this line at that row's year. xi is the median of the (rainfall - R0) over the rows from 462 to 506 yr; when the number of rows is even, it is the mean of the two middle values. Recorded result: 0.0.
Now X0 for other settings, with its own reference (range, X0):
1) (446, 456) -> 4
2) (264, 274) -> 18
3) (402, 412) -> -3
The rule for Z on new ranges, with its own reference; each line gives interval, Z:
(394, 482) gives 415.0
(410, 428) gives 415.0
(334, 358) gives 357.0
